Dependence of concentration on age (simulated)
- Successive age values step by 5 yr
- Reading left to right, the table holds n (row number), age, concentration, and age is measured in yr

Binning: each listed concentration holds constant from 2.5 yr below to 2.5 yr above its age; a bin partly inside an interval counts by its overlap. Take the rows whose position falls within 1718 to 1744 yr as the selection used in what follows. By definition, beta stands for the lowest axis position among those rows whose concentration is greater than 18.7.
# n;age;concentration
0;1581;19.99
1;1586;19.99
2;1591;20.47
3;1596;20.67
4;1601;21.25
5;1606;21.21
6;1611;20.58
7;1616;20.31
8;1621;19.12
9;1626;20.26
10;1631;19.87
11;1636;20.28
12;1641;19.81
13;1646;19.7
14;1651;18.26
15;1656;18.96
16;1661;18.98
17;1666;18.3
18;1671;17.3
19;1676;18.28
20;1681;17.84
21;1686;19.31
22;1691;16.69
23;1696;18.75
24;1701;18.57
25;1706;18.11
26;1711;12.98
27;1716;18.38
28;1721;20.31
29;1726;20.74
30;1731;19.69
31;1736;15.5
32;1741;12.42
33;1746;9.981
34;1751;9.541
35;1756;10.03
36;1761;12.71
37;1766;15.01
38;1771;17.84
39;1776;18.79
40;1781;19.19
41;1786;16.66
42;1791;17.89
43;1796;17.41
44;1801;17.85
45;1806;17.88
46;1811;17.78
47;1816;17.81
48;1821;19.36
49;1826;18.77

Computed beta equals 1721 yr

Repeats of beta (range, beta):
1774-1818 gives 1776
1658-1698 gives 1661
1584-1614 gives 1586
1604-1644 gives 1606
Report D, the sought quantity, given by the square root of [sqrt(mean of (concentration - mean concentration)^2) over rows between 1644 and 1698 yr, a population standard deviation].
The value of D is 0.9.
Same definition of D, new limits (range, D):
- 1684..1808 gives 1.8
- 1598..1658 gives 0.9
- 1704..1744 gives 1.7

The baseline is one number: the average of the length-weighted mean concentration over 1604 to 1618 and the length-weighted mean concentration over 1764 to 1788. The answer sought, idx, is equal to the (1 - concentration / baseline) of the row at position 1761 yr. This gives 0.336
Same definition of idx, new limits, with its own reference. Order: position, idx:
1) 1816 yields 0.069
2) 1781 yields -0.003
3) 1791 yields 0.065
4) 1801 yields 0.067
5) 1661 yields 0.008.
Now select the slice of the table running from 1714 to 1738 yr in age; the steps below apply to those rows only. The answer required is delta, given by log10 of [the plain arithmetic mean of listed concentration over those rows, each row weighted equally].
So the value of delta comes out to 1.277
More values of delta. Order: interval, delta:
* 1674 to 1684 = 1.257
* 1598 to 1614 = 1.322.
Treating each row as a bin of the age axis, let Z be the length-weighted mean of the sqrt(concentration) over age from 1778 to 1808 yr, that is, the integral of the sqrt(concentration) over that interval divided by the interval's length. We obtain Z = 4.2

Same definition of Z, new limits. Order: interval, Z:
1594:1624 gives 4.5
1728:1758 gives 3.6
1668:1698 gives 4.2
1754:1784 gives 3.9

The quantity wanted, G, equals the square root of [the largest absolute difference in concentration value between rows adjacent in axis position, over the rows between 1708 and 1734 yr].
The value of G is 2.3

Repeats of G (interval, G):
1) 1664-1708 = 1.6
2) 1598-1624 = 1.1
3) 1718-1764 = 2.0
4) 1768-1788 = 1.6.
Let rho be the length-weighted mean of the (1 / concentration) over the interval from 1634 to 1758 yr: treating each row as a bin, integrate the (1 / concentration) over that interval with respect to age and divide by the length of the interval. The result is 0.061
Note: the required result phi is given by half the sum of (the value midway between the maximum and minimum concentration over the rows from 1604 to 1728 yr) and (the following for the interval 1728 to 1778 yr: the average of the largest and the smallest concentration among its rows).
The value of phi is 15.9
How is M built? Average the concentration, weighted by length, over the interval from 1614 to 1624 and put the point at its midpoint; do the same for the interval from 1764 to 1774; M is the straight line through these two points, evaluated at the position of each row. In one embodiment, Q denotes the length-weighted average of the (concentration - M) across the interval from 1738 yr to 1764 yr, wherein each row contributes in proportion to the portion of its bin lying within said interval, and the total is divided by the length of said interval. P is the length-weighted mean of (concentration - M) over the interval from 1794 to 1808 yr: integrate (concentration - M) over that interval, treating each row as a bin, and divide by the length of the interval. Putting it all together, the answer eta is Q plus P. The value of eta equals -4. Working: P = 1.8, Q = -5.9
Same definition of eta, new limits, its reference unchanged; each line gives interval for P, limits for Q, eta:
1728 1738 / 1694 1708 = 1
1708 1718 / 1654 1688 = -2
